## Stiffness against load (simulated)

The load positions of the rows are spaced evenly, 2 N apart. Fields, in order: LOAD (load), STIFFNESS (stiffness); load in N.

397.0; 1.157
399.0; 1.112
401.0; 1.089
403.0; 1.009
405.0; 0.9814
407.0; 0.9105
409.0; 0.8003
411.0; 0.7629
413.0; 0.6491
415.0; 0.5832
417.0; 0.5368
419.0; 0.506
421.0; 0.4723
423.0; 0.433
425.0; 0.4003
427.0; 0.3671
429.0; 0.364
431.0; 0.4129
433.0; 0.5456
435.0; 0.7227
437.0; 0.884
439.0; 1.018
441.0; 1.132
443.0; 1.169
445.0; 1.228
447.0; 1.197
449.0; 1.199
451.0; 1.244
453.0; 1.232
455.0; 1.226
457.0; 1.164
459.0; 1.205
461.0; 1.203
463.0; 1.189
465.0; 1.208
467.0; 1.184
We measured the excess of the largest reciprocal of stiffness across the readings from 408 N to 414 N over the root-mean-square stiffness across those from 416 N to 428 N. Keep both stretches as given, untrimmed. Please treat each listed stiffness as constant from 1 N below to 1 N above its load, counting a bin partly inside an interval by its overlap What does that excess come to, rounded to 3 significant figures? 1.08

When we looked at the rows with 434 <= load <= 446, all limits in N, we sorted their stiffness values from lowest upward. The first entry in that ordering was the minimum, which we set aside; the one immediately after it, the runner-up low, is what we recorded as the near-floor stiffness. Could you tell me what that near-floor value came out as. 0.884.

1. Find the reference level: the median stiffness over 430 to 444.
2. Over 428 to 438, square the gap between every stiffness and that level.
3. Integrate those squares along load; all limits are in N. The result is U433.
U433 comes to 1.27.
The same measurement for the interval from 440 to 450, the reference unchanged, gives 0.92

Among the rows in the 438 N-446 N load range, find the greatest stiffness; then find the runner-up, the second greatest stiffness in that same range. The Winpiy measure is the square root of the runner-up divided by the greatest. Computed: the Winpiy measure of 0.98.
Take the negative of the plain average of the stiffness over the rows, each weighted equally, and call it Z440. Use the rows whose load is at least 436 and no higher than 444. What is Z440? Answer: -1.1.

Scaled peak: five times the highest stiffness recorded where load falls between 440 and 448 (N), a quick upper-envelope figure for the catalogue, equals 6.1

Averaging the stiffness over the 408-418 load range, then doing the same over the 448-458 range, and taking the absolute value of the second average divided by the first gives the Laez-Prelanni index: 1.8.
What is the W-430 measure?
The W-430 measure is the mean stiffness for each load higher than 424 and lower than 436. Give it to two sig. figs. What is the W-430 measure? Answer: 0.47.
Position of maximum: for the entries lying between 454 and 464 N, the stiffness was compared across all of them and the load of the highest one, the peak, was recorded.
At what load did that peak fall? 455.0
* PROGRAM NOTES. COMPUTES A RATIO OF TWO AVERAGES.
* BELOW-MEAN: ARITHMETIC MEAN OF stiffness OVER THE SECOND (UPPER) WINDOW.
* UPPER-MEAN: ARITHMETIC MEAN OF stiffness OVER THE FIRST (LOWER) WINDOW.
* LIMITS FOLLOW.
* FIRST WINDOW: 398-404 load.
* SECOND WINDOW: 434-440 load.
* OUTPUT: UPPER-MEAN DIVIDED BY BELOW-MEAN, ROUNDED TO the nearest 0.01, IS 1.22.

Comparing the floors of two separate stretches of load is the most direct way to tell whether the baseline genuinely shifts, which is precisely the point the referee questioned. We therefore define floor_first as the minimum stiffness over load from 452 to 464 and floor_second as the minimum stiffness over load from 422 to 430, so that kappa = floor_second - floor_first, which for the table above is -0.80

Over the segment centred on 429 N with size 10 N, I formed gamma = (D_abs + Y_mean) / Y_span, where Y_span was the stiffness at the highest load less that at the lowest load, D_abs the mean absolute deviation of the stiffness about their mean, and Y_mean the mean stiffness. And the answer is 3.2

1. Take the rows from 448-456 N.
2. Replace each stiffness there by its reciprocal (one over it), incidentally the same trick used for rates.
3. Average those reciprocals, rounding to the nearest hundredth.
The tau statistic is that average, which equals 0.82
